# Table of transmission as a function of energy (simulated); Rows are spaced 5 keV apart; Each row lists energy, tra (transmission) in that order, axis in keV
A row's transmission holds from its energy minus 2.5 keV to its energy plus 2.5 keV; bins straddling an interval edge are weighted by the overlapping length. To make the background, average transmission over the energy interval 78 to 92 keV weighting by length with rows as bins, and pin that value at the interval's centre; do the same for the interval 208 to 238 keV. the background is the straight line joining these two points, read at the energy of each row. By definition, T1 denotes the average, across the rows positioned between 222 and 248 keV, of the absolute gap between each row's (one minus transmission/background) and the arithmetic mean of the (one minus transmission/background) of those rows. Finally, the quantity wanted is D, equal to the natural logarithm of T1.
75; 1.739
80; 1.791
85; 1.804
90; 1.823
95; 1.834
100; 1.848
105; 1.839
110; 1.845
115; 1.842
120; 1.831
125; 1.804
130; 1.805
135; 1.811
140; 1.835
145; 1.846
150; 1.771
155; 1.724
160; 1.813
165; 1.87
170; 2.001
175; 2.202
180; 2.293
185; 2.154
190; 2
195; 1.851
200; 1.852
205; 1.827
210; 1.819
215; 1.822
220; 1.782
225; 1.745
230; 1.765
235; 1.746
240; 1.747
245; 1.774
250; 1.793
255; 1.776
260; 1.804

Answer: -5.0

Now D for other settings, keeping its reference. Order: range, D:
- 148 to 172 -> -3.1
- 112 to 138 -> -4.9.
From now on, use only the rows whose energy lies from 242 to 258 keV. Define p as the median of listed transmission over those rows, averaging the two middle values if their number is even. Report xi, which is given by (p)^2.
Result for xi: 3.15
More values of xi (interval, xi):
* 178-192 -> 4.64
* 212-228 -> 3.18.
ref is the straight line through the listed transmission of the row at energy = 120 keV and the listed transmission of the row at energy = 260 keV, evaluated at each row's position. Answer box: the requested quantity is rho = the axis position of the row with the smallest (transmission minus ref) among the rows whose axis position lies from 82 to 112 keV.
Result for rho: 85 keV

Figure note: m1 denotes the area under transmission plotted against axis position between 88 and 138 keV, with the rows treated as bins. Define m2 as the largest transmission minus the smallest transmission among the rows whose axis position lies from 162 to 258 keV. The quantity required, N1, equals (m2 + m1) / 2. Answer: 46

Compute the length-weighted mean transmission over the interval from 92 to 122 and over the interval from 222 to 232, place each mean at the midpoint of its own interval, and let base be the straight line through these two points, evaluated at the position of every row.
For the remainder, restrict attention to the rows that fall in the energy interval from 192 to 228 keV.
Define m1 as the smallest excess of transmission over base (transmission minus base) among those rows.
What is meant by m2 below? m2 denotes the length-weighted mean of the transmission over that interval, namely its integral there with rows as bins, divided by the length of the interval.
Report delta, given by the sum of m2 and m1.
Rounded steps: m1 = -0.012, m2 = 1.82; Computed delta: 1.80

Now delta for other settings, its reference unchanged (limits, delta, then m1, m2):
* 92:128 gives 1.81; -0.023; 1.83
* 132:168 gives 1.73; -0.082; 1.81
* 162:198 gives 2.12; 0.071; 2.05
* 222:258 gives 1.75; -0.012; 1.76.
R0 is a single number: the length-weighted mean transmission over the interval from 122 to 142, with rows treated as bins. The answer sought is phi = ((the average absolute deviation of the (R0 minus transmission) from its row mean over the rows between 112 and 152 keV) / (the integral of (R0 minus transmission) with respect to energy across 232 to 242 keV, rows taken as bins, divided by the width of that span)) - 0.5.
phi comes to -0.2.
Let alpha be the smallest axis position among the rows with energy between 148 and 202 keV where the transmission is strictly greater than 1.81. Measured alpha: 160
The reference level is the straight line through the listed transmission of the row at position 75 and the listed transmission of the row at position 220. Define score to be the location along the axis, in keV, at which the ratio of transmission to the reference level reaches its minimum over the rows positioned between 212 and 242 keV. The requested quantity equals 240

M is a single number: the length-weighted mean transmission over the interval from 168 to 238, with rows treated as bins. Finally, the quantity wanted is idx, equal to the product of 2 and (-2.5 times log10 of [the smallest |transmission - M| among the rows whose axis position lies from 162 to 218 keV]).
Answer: 6.7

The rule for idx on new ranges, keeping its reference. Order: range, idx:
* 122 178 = 6.7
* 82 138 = 5.8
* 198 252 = 5.9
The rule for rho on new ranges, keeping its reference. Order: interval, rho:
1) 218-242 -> 225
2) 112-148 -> 125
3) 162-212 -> 210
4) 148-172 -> 155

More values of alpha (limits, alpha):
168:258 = 170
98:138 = 100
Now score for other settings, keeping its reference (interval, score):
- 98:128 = 125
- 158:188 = 160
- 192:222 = 220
